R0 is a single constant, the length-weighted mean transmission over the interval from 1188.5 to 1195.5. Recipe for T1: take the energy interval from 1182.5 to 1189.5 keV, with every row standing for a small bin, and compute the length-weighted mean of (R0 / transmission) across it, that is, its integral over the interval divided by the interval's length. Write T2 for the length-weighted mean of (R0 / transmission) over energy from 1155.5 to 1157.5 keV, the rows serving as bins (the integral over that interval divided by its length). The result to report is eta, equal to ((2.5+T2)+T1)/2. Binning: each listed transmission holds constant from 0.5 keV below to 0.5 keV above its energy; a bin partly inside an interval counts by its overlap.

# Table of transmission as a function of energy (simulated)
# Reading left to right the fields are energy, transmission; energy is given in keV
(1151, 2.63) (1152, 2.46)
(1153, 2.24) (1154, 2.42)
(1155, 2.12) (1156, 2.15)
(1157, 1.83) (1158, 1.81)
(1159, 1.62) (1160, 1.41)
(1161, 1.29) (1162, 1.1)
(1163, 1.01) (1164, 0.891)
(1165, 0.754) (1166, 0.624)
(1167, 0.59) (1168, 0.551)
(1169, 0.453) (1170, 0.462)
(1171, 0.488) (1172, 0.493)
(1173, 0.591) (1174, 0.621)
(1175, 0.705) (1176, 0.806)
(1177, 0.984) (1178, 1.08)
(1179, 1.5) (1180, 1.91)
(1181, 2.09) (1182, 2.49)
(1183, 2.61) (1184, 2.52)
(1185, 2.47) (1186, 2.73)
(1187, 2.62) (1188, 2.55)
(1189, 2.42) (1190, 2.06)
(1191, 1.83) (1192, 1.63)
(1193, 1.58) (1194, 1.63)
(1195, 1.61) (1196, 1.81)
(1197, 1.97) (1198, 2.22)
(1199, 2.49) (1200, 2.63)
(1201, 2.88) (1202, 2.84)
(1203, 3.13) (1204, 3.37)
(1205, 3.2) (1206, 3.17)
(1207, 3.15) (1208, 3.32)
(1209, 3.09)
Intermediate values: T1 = 0.71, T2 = 0.9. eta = 2.07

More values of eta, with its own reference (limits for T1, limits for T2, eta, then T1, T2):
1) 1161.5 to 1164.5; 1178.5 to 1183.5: 2.62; 1.84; 0.9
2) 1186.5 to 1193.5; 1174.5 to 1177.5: 2.82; 0.90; 2.2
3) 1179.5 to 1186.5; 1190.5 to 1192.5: 2.16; 0.77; 1.1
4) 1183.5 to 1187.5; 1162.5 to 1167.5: 2.83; 0.71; 2.5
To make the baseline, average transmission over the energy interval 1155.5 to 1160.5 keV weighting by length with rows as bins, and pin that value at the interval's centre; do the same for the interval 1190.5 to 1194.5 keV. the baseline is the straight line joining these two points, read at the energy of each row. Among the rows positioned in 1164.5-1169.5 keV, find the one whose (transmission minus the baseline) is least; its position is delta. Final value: 1169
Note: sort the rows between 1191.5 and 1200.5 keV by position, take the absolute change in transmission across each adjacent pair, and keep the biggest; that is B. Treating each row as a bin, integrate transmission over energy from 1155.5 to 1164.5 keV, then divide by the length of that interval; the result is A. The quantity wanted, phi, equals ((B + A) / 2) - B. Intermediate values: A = 1.5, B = 0.27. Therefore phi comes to 0.59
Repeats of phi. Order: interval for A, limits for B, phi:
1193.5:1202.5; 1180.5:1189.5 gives 0.92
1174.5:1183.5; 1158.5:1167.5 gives 0.68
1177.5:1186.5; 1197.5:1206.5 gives 0.93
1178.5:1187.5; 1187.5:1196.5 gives 0.98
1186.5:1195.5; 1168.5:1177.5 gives 0.91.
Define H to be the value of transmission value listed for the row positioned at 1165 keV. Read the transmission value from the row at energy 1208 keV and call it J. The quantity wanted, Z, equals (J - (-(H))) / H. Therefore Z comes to 5.4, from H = 0.754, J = 3.32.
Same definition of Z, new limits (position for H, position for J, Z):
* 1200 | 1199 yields 1.9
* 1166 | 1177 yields 2.6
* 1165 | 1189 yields 4.2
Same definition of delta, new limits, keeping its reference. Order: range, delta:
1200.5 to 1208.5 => 1202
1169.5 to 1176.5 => 1170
